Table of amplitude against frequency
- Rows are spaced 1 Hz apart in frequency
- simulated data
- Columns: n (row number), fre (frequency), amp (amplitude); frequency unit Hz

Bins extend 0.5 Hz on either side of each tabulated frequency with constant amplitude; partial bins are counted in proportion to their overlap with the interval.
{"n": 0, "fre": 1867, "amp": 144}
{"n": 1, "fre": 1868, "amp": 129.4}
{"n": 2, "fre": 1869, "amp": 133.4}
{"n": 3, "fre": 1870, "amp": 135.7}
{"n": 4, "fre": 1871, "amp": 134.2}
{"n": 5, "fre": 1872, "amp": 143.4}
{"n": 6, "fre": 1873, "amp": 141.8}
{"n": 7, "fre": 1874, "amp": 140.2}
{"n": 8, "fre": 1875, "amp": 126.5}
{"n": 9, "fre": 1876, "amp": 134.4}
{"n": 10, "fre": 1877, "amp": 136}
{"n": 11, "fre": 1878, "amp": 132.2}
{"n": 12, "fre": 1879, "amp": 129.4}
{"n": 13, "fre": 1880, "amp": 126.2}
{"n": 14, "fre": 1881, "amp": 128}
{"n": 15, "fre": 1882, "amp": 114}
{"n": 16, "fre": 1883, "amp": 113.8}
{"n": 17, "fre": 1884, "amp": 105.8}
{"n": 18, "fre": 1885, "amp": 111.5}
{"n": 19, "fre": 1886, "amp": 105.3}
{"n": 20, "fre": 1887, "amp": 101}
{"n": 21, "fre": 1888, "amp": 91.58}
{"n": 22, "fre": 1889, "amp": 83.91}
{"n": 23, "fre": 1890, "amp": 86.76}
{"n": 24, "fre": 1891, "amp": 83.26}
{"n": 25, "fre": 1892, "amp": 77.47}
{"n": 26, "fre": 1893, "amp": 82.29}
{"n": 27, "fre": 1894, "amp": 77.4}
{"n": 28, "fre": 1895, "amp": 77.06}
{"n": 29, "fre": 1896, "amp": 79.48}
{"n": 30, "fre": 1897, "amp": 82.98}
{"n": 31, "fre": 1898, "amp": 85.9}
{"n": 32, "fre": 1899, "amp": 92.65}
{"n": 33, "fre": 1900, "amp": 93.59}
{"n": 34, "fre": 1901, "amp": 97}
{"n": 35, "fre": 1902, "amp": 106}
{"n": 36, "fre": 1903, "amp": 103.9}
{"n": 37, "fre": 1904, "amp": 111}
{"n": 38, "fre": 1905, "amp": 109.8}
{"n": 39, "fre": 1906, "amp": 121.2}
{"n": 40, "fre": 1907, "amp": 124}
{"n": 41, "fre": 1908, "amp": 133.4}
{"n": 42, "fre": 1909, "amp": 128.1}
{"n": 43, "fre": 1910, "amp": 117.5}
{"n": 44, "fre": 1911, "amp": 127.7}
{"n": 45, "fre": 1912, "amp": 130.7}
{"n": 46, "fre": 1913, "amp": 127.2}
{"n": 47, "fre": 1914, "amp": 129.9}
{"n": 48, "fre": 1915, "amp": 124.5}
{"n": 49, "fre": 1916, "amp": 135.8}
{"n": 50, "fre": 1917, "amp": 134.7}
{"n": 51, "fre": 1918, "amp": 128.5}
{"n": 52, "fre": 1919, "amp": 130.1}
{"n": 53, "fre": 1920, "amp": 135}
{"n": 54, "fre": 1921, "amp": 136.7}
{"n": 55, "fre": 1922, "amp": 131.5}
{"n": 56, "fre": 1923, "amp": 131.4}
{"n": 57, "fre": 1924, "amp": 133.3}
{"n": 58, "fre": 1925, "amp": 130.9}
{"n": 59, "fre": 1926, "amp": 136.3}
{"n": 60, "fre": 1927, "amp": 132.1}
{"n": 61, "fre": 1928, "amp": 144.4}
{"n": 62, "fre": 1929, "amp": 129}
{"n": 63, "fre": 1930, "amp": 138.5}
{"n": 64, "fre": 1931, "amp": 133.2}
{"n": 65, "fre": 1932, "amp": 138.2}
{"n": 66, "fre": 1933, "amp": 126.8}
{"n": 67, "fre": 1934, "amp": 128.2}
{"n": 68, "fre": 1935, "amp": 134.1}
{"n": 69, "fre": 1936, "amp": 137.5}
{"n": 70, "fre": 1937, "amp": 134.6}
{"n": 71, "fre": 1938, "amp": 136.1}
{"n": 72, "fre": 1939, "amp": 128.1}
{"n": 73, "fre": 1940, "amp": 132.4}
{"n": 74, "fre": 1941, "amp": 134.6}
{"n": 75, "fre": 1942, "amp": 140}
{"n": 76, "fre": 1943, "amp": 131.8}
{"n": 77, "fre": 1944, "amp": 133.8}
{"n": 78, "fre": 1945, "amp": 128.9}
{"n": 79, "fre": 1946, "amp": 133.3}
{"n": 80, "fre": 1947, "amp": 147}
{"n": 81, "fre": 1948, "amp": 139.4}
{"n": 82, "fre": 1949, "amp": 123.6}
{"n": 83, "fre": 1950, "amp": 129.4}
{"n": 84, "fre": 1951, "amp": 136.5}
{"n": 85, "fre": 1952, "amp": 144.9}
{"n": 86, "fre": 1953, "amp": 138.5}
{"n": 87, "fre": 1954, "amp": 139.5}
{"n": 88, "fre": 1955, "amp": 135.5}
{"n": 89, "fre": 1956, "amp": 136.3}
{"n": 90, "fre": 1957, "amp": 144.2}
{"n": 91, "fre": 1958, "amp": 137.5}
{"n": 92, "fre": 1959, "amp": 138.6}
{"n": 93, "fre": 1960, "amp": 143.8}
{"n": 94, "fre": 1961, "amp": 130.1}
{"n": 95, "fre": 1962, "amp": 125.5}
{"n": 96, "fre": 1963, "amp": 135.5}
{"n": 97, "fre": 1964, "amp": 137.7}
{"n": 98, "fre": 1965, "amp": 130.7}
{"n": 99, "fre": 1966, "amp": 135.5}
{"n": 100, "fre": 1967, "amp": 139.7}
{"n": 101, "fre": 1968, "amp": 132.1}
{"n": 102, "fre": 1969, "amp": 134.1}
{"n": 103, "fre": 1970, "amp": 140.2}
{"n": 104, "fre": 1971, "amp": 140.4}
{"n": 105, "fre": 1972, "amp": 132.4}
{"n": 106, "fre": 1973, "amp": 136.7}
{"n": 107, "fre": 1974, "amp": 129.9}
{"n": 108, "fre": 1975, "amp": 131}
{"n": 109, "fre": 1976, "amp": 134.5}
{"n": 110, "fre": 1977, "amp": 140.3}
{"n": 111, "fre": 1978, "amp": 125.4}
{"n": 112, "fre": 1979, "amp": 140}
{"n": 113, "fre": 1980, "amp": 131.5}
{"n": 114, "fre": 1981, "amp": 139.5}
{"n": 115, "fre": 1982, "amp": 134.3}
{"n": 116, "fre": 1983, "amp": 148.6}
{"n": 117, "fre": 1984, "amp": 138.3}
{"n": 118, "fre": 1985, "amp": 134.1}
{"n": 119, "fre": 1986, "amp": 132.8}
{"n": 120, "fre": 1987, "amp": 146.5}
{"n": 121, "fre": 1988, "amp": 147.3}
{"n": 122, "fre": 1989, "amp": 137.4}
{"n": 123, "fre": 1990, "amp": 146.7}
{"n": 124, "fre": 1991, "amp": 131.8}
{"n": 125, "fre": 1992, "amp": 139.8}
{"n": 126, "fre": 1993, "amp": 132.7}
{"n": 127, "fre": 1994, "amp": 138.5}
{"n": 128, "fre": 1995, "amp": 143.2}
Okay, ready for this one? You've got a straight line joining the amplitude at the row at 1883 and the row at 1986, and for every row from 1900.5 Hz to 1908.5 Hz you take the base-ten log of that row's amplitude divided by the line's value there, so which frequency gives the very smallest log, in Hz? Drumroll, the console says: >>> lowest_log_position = 1901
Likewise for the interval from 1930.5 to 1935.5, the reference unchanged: 1933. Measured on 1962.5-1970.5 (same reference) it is 1965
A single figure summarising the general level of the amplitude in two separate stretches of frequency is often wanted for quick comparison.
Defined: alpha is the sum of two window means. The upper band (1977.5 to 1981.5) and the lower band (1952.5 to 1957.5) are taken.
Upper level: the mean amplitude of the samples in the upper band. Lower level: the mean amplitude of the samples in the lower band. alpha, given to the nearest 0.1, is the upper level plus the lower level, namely 272.9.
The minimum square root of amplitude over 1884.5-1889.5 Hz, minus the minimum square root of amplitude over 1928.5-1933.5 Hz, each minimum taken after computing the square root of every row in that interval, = -2.1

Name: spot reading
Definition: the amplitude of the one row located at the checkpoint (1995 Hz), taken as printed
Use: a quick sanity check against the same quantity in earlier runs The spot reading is 143.2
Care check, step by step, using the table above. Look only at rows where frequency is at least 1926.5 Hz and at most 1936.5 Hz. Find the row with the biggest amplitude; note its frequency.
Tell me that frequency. 1928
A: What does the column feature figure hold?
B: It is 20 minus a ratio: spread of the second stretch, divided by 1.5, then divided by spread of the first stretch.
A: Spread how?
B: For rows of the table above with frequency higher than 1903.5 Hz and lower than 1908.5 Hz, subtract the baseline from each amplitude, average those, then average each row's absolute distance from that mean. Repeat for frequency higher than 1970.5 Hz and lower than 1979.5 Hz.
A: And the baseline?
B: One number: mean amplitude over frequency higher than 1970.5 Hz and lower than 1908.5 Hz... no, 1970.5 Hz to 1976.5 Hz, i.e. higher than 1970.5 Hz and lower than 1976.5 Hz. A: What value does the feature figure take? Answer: 19.6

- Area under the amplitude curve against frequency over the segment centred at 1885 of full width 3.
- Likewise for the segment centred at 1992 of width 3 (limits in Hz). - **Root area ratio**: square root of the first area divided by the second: 0.893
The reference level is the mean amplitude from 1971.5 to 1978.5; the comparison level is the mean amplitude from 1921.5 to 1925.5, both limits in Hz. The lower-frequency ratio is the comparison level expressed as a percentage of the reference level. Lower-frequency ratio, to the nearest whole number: 99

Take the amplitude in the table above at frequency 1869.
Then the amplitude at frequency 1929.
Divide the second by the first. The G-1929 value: 0.97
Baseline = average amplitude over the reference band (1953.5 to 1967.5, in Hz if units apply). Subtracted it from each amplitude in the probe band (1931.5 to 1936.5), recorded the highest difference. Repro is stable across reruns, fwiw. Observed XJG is 1.8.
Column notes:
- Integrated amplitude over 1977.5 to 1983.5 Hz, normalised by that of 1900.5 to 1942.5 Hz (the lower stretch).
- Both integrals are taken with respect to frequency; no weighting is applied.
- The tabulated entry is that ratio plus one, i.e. 1.2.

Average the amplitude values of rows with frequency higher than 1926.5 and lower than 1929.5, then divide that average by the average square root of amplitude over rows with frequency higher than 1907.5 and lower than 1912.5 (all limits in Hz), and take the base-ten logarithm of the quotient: 1.08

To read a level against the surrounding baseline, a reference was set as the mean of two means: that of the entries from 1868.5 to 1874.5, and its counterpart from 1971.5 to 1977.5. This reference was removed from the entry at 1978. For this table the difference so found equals -11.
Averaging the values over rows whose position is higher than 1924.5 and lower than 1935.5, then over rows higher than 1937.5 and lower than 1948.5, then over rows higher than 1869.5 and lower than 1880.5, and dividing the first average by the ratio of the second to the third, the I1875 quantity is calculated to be 133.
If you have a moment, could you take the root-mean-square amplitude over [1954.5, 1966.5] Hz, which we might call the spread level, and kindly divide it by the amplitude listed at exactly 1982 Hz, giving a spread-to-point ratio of 1.01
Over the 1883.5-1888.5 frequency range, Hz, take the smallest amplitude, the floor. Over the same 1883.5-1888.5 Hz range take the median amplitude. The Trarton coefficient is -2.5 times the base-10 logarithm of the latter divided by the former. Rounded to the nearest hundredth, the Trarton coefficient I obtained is -0.15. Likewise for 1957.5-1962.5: -0.10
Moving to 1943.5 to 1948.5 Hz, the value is -0.04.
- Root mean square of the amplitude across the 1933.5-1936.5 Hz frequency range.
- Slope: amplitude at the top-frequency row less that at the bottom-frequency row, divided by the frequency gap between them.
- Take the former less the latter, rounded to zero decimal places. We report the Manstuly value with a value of 129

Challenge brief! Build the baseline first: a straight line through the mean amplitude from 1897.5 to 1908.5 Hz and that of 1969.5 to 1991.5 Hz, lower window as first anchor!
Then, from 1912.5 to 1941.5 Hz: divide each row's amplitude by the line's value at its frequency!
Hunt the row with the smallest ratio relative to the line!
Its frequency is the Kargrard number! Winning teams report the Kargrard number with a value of 1939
